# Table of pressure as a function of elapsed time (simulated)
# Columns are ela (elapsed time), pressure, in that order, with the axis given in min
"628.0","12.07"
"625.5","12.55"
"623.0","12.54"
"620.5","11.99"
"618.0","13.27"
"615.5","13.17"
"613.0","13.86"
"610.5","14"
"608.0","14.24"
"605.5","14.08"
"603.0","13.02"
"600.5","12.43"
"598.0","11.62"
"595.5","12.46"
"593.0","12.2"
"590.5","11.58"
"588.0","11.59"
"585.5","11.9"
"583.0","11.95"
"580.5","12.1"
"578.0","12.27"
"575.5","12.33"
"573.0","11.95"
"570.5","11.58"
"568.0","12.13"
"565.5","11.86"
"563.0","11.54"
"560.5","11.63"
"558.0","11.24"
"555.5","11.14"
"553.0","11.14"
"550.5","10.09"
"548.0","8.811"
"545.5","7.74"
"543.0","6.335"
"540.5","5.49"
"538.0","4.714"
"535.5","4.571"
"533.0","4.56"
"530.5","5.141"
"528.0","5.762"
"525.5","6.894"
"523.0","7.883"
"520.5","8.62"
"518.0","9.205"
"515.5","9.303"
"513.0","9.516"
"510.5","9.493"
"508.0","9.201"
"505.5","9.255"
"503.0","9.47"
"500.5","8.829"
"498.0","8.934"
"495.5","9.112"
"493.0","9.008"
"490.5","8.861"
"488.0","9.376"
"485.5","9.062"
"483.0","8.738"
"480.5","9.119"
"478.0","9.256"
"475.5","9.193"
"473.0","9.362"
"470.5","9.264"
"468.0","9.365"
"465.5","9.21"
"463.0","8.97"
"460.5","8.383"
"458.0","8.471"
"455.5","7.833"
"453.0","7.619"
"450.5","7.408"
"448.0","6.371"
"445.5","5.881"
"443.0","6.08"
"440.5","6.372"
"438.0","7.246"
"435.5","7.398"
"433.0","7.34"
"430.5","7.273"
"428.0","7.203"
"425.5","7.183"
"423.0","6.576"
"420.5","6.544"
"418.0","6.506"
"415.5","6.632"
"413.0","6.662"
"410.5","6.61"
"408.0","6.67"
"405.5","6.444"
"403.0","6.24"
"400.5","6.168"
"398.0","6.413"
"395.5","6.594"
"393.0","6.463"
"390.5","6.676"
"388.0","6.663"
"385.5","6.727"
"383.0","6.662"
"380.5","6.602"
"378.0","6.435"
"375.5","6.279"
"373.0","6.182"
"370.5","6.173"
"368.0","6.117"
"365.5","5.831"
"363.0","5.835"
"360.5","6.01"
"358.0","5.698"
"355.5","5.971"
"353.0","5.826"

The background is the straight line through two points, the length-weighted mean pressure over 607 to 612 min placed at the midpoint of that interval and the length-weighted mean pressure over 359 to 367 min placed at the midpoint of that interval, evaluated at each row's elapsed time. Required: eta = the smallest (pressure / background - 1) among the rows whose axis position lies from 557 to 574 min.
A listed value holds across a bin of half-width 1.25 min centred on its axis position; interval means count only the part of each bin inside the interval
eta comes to -0.10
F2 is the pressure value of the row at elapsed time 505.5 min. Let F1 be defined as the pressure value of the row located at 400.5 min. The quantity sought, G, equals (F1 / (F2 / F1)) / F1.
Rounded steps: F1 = 6.168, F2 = 9.255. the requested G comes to 0.7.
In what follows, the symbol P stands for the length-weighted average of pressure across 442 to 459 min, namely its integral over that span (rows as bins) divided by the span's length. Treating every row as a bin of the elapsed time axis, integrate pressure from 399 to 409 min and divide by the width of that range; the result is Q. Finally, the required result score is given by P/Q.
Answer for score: 1.11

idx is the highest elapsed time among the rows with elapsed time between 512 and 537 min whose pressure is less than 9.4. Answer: 535.5 min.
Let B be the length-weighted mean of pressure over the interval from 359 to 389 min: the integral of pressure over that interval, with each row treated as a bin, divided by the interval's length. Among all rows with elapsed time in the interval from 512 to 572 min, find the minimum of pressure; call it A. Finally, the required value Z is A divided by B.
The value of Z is 0.73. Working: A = 4.56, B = 6.3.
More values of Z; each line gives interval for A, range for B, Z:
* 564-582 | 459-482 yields 1.27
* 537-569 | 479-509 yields 0.52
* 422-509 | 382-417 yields 0.90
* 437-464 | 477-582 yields 0.64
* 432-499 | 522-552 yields 0.90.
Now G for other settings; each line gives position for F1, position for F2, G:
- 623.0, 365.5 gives 2.2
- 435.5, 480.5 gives 0.8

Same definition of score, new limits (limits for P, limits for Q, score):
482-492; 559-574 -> 0.77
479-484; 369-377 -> 1.44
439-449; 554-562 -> 0.55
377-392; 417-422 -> 1.02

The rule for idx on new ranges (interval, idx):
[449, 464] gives 463.0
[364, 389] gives 388.0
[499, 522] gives 520.5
